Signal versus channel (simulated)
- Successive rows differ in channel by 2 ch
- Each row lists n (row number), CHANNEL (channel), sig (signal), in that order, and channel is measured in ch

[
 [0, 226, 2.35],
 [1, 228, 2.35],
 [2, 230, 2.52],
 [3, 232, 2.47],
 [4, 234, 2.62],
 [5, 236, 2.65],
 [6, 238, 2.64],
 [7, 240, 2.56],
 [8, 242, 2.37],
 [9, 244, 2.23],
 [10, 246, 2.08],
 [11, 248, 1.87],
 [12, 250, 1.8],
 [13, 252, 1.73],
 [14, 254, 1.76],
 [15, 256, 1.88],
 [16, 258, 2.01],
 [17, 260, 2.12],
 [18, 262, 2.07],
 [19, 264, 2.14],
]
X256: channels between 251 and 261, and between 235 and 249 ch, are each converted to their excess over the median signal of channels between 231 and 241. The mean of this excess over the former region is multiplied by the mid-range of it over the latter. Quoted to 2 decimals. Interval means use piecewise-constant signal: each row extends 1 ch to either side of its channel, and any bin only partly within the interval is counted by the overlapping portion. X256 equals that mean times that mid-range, 0.26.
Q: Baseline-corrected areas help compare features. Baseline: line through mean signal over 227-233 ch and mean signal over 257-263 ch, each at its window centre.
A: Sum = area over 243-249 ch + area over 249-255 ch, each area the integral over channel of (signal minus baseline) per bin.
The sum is -3.5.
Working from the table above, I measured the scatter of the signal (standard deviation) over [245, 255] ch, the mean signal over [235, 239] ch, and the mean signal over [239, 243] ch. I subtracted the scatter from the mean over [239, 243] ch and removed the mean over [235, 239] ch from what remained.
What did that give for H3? -0.3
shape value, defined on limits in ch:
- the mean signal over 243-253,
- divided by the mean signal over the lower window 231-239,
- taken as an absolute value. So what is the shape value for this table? 0.75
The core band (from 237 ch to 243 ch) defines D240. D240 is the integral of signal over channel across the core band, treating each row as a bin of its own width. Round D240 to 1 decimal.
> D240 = 15.1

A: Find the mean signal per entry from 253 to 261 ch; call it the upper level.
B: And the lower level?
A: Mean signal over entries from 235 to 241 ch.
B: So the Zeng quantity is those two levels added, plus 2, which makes 6.56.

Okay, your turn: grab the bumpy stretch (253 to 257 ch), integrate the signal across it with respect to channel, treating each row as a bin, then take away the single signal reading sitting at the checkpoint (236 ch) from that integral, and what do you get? 4.6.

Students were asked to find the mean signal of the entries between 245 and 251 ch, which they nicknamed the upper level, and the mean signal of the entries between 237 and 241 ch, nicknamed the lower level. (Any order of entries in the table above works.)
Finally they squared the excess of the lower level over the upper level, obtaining 0.5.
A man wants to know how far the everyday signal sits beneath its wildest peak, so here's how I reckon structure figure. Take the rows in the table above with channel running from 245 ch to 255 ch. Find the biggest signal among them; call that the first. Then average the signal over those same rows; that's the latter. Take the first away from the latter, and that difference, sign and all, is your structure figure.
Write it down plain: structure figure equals -0.23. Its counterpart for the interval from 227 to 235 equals -0.13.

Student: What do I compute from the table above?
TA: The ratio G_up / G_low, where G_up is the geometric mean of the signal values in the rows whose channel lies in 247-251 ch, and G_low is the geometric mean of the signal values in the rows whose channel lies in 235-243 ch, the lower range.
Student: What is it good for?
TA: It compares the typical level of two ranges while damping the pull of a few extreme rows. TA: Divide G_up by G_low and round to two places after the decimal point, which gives 0.72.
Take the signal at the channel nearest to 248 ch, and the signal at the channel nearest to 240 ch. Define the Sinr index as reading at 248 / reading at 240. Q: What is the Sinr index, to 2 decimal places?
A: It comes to 0.73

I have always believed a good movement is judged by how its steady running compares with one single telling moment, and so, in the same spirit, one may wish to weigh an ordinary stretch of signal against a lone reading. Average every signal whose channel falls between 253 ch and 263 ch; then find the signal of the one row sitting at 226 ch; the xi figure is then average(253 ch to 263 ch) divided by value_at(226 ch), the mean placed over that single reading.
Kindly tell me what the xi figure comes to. 0.84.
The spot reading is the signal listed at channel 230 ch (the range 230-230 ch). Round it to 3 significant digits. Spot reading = 2.52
